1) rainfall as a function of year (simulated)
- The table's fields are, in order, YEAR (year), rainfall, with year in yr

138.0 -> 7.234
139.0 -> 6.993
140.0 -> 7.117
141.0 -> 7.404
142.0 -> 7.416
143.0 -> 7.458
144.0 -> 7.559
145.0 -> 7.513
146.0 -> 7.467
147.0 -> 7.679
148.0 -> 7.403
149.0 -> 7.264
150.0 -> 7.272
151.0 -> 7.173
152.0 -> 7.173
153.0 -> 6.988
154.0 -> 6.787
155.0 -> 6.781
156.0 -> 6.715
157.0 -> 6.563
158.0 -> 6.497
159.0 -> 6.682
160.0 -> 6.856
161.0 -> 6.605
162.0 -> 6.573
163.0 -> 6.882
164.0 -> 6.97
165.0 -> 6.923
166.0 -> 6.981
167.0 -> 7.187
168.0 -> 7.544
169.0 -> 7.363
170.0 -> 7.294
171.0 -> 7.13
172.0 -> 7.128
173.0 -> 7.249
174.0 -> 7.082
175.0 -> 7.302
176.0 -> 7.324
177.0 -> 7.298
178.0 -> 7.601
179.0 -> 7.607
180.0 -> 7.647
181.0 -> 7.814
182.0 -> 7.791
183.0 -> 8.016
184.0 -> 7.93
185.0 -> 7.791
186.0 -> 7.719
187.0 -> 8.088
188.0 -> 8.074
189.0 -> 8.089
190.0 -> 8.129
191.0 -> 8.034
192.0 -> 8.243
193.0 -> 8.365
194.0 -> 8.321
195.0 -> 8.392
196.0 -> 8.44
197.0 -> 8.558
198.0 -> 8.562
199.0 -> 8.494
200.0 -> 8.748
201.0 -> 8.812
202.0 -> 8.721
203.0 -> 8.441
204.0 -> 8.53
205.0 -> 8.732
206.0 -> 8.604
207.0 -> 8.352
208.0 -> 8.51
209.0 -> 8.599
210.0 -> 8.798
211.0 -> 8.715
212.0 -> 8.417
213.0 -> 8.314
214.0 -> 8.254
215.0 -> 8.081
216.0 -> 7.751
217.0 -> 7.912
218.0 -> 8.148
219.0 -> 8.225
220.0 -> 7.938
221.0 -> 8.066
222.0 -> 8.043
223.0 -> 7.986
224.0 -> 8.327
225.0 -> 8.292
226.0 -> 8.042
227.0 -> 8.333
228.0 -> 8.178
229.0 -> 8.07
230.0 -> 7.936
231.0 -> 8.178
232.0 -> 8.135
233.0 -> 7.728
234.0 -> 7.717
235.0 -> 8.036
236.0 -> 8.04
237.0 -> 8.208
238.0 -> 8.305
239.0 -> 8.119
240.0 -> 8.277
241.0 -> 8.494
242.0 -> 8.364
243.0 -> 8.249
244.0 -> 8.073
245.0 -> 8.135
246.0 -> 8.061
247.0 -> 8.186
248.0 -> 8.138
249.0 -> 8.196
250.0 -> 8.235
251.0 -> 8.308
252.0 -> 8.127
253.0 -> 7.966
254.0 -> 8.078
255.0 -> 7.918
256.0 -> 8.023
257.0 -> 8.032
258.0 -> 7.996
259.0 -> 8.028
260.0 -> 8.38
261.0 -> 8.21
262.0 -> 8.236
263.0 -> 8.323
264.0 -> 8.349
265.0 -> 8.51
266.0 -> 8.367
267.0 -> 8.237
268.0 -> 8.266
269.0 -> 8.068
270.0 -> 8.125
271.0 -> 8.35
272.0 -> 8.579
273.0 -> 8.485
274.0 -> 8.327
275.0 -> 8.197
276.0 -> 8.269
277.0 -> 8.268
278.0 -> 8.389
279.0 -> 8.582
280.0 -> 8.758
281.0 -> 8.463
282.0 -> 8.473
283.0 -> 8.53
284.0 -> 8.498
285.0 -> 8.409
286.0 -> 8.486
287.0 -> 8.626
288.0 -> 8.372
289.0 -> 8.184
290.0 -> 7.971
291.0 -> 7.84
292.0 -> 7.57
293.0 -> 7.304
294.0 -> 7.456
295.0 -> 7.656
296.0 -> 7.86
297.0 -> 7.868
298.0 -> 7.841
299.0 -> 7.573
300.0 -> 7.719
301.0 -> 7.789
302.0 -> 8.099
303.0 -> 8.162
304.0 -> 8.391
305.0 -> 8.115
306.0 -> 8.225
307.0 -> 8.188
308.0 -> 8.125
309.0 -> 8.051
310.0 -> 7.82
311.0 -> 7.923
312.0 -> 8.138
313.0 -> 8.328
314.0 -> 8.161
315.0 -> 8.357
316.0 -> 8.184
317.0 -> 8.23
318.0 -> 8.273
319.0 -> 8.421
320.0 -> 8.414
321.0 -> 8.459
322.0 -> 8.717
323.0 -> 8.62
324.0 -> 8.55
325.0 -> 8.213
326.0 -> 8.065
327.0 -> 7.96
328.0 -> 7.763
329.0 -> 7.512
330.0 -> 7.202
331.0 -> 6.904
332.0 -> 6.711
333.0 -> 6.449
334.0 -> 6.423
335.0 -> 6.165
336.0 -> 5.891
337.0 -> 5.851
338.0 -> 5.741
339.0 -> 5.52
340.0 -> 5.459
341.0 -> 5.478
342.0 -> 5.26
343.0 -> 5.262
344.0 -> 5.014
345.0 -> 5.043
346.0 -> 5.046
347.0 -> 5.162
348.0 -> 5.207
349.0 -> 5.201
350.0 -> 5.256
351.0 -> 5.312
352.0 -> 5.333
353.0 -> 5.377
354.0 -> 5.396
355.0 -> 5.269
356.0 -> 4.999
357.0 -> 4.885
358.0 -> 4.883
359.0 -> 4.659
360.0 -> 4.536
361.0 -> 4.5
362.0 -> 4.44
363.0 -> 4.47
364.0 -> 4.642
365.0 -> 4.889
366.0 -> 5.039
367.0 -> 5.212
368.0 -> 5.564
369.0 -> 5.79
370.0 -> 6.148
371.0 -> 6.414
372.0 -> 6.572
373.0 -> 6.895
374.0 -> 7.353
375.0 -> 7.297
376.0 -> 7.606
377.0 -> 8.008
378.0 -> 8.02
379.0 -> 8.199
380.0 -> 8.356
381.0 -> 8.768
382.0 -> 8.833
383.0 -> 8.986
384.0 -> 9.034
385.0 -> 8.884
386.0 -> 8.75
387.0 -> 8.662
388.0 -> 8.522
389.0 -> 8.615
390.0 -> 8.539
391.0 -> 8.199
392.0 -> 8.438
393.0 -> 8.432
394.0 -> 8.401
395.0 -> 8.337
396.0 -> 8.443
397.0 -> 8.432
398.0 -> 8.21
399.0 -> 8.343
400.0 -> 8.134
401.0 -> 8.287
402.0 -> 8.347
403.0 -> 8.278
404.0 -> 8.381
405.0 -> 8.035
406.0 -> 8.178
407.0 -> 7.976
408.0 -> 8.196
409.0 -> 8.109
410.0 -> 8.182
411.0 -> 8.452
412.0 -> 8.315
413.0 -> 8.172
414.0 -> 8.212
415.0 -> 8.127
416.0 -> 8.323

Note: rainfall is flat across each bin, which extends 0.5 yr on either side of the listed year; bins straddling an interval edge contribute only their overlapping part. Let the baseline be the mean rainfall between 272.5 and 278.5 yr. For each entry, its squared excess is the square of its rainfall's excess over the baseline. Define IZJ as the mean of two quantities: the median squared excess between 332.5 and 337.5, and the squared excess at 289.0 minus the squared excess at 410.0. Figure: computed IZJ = 2.3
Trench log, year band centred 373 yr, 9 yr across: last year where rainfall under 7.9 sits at 376.0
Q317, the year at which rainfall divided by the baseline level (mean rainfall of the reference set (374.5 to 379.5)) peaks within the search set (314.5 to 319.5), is 319.0 yr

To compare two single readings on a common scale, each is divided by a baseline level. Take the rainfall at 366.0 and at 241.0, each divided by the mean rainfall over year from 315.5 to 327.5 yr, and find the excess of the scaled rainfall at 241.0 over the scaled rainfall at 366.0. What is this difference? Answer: 0.41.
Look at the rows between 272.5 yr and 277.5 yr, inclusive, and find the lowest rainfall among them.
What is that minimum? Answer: 8.197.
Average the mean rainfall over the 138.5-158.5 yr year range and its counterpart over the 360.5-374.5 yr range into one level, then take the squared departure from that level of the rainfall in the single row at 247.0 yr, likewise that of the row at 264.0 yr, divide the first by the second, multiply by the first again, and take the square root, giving 1.7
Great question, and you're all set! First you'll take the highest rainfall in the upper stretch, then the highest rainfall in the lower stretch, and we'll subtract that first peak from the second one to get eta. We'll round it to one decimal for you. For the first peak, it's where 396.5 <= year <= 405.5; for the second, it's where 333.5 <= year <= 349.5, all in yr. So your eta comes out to -2.0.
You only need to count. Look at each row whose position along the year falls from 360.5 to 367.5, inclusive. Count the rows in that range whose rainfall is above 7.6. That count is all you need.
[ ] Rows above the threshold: 0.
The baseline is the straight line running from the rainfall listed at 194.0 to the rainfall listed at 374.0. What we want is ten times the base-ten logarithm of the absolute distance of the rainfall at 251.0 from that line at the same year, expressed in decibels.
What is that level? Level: -5.3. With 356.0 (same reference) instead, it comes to 3.9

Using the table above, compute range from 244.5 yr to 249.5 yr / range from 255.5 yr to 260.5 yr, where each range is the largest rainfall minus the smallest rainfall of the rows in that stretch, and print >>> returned 0.4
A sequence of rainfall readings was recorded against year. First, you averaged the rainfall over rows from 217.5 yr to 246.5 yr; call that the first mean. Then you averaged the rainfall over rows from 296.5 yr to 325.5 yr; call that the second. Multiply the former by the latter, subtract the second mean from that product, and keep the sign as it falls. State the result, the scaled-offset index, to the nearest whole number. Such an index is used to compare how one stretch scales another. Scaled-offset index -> 58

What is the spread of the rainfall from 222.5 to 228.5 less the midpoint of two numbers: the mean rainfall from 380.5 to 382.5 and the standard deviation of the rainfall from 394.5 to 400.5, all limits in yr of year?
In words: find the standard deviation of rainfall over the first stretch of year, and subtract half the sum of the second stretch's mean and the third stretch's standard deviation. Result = -4.3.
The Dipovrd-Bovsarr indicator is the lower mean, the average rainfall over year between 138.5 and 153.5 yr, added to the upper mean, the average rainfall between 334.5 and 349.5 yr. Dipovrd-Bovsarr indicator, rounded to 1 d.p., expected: 12.7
